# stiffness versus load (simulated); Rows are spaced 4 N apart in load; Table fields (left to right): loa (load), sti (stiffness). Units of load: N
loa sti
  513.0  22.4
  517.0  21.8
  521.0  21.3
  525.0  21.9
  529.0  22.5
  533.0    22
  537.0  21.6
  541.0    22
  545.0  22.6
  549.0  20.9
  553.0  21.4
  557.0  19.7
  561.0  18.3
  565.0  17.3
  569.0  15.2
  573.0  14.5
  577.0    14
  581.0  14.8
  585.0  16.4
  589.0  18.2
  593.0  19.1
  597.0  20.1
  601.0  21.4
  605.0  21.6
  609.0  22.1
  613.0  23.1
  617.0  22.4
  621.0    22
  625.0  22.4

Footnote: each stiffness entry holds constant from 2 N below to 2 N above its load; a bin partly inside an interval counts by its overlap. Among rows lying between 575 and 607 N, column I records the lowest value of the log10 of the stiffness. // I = 1.146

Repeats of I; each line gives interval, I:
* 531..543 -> 1.334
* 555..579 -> 1.146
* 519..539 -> 1.328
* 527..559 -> 1.294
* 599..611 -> 1.330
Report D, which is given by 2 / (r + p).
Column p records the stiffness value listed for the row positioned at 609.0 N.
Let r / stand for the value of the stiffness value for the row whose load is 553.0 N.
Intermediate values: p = 22.1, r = 21.4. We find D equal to 0.0460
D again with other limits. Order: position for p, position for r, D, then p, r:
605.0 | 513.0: 0.0455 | 21.6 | 22.4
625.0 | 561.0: 0.0491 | 22.4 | 18.3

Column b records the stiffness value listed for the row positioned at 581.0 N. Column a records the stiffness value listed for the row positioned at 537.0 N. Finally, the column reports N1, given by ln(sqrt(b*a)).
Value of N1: 2.88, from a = 21.6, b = 14.8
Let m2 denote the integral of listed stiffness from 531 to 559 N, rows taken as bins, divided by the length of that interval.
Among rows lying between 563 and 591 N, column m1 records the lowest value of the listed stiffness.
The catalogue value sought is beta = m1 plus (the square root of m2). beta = 18.6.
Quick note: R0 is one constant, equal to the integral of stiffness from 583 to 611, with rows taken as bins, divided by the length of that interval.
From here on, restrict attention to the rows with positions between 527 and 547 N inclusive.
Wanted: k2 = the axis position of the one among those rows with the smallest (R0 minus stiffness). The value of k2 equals 545.0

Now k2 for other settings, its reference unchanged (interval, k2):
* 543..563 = 545.0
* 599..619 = 613.0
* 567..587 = 585.0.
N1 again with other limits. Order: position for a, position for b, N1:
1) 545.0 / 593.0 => 3.03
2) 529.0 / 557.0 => 3.05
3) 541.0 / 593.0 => 3.02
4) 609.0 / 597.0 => 3.05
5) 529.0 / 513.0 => 3.11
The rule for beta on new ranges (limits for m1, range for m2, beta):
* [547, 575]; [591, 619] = 19.1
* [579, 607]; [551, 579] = 18.9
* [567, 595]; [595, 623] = 18.7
